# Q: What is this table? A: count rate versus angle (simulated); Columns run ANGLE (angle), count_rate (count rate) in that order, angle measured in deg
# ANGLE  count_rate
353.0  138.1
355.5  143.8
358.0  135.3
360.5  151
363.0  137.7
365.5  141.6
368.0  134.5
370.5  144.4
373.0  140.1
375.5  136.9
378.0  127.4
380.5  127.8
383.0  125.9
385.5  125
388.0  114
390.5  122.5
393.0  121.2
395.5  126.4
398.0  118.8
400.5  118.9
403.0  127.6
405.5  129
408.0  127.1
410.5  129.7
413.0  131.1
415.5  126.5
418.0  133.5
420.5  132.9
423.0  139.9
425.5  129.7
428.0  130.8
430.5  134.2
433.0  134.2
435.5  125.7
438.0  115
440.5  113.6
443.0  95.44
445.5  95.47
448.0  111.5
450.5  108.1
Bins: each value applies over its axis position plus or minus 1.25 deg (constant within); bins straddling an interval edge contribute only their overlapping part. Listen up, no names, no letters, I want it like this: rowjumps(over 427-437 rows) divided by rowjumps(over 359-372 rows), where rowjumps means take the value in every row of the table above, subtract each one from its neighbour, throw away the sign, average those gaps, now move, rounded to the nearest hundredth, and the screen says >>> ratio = 0.46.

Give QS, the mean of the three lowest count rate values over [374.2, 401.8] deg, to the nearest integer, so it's 117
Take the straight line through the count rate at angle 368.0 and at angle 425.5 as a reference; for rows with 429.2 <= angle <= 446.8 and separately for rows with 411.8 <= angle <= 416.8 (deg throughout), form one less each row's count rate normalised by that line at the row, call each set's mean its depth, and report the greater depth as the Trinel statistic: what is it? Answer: 0.097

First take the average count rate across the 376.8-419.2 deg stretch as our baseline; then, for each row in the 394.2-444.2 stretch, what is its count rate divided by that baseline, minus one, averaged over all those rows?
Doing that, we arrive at 0.00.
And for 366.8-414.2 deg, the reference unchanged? 0.02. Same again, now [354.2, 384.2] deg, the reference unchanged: 0.09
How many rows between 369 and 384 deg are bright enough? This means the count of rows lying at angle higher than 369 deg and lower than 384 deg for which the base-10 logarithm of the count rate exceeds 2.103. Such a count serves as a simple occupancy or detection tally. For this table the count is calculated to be 5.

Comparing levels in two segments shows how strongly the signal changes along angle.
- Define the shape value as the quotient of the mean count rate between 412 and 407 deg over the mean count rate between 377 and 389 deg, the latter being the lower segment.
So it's 1.04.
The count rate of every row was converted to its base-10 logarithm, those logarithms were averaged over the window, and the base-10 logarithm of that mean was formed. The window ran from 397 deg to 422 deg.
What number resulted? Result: 0.323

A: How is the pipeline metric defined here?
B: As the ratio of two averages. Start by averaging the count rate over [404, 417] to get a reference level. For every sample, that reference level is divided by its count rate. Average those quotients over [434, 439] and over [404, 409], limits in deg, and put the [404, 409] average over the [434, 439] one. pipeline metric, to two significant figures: 0.94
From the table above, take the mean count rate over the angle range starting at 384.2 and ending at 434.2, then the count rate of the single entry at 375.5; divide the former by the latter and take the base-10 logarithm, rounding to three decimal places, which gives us -0.030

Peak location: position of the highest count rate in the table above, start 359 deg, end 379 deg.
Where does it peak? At 360.5 deg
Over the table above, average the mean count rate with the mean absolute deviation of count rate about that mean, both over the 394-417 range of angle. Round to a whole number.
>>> 65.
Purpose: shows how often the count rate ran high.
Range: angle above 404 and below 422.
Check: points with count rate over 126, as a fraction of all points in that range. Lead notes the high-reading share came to 1.0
